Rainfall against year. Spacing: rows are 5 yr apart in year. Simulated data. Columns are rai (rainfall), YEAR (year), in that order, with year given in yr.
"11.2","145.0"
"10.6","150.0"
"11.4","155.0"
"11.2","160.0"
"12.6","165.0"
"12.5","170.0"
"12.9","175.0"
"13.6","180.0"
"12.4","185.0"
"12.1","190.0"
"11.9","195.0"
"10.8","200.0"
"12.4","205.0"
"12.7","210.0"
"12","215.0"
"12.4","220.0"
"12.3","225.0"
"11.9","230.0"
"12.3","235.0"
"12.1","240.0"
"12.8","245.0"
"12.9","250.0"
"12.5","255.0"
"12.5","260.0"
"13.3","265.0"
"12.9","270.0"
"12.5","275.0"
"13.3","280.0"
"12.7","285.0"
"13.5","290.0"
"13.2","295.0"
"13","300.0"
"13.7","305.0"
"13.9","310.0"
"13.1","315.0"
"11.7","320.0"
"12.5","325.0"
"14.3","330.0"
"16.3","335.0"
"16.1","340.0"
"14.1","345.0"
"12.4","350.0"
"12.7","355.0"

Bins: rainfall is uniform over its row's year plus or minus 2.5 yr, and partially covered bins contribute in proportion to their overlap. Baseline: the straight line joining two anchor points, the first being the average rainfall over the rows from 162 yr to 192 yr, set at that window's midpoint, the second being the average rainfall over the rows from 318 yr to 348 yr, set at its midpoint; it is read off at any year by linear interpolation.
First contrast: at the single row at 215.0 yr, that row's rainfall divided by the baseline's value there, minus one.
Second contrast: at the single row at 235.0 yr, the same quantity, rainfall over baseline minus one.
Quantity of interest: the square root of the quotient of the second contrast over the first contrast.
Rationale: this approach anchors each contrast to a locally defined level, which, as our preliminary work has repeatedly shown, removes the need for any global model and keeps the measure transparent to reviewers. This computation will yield 0.940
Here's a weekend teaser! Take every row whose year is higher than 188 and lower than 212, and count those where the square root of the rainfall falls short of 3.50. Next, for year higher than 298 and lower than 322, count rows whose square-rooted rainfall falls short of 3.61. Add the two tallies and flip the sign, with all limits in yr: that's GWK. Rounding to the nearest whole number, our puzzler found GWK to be -5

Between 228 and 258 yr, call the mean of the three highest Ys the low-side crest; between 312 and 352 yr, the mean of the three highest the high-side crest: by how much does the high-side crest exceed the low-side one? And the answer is 2.8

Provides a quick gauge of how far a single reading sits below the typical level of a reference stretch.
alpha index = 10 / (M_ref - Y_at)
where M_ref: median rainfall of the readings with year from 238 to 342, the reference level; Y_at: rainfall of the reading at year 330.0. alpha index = -8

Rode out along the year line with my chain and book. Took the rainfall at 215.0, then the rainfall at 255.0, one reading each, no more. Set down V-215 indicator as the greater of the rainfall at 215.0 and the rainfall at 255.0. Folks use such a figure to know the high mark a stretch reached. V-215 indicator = 12.5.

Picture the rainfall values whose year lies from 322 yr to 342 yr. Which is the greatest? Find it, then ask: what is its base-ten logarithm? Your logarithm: 1.21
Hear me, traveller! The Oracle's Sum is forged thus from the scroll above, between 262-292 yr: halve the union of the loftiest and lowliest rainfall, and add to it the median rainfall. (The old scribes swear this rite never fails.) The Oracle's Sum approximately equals 26.1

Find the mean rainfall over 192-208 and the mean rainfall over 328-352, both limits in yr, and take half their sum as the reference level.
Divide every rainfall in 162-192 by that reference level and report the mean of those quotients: 0.96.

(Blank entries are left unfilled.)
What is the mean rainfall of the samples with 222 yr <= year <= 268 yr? 12.5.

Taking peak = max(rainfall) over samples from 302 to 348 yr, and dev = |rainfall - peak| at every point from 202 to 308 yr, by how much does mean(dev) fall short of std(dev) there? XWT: -3.1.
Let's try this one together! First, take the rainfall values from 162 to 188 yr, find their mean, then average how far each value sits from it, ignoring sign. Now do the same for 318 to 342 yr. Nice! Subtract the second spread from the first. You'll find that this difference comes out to -1.3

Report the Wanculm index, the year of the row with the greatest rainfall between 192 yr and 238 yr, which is 210.0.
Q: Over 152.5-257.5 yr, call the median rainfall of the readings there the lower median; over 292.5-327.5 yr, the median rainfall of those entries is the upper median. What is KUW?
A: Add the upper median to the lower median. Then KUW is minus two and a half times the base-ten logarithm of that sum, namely -3.52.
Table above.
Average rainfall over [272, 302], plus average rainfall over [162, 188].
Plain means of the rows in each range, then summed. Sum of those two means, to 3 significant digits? 25.8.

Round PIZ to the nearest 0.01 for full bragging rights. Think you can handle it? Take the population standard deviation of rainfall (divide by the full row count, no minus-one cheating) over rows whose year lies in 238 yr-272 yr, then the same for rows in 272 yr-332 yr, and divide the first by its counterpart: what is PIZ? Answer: 0.53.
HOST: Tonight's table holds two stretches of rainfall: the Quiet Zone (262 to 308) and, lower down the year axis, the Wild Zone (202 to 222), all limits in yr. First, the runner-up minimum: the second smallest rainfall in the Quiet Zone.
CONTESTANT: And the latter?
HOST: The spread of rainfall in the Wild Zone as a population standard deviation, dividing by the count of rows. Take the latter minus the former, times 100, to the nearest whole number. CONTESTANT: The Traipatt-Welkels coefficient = -1245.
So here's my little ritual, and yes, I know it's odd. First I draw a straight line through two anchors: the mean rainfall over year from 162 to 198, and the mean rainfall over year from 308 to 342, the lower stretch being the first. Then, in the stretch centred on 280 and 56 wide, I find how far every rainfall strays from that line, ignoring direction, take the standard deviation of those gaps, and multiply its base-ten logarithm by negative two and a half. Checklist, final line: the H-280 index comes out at 1.2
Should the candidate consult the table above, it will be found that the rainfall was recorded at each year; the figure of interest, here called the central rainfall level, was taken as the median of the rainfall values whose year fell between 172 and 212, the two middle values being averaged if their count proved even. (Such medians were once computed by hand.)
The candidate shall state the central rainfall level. 12.4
